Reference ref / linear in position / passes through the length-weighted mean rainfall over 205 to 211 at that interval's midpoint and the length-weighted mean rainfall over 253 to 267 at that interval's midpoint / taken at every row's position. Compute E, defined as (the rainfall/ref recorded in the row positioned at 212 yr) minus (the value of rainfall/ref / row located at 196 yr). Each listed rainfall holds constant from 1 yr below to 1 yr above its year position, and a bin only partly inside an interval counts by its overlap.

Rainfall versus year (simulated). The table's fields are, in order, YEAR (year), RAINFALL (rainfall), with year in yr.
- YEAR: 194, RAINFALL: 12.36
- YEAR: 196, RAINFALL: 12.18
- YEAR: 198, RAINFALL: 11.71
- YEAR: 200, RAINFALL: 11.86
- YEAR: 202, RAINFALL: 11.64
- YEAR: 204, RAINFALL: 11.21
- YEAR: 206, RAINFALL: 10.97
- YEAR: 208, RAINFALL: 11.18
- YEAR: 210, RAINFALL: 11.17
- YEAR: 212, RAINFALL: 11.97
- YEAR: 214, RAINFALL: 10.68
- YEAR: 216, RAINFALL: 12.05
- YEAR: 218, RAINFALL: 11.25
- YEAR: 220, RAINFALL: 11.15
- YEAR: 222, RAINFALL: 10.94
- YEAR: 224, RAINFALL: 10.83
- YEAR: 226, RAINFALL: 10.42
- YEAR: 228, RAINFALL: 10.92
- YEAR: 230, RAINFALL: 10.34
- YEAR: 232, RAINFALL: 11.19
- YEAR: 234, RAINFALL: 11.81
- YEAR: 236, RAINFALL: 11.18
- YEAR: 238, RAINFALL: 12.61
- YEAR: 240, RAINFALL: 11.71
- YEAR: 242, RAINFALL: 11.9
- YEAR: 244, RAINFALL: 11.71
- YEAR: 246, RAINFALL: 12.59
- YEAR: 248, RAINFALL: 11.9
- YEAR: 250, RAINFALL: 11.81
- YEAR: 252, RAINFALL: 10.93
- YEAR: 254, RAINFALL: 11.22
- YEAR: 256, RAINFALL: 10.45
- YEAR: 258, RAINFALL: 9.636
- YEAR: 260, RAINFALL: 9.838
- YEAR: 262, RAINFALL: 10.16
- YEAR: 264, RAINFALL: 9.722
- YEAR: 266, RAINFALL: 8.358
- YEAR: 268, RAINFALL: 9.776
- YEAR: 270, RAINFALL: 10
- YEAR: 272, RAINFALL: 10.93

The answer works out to 0.02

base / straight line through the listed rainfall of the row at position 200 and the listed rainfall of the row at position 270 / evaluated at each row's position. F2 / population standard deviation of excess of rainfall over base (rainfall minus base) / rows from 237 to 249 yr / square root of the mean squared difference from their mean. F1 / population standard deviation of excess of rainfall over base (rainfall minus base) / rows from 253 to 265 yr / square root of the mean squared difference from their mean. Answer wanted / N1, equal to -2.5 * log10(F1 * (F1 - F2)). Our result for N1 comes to 3.3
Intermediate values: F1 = 0.5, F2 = 0.38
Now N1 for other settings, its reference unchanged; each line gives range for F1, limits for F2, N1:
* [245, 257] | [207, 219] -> 2.9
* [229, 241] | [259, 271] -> 2.2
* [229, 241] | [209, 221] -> 1.7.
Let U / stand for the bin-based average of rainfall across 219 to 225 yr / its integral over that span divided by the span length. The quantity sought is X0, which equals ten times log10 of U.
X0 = 10.4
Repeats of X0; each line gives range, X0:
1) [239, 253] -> 10.7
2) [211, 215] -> 10.5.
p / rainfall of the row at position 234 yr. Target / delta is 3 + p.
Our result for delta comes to 14.8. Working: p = 11.81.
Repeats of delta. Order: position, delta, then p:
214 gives 13.7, 10.68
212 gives 15.0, 11.97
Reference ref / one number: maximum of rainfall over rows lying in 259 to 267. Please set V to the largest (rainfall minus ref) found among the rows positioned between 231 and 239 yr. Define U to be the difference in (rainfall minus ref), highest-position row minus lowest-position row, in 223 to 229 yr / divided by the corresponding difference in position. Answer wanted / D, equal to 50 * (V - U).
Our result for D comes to 121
